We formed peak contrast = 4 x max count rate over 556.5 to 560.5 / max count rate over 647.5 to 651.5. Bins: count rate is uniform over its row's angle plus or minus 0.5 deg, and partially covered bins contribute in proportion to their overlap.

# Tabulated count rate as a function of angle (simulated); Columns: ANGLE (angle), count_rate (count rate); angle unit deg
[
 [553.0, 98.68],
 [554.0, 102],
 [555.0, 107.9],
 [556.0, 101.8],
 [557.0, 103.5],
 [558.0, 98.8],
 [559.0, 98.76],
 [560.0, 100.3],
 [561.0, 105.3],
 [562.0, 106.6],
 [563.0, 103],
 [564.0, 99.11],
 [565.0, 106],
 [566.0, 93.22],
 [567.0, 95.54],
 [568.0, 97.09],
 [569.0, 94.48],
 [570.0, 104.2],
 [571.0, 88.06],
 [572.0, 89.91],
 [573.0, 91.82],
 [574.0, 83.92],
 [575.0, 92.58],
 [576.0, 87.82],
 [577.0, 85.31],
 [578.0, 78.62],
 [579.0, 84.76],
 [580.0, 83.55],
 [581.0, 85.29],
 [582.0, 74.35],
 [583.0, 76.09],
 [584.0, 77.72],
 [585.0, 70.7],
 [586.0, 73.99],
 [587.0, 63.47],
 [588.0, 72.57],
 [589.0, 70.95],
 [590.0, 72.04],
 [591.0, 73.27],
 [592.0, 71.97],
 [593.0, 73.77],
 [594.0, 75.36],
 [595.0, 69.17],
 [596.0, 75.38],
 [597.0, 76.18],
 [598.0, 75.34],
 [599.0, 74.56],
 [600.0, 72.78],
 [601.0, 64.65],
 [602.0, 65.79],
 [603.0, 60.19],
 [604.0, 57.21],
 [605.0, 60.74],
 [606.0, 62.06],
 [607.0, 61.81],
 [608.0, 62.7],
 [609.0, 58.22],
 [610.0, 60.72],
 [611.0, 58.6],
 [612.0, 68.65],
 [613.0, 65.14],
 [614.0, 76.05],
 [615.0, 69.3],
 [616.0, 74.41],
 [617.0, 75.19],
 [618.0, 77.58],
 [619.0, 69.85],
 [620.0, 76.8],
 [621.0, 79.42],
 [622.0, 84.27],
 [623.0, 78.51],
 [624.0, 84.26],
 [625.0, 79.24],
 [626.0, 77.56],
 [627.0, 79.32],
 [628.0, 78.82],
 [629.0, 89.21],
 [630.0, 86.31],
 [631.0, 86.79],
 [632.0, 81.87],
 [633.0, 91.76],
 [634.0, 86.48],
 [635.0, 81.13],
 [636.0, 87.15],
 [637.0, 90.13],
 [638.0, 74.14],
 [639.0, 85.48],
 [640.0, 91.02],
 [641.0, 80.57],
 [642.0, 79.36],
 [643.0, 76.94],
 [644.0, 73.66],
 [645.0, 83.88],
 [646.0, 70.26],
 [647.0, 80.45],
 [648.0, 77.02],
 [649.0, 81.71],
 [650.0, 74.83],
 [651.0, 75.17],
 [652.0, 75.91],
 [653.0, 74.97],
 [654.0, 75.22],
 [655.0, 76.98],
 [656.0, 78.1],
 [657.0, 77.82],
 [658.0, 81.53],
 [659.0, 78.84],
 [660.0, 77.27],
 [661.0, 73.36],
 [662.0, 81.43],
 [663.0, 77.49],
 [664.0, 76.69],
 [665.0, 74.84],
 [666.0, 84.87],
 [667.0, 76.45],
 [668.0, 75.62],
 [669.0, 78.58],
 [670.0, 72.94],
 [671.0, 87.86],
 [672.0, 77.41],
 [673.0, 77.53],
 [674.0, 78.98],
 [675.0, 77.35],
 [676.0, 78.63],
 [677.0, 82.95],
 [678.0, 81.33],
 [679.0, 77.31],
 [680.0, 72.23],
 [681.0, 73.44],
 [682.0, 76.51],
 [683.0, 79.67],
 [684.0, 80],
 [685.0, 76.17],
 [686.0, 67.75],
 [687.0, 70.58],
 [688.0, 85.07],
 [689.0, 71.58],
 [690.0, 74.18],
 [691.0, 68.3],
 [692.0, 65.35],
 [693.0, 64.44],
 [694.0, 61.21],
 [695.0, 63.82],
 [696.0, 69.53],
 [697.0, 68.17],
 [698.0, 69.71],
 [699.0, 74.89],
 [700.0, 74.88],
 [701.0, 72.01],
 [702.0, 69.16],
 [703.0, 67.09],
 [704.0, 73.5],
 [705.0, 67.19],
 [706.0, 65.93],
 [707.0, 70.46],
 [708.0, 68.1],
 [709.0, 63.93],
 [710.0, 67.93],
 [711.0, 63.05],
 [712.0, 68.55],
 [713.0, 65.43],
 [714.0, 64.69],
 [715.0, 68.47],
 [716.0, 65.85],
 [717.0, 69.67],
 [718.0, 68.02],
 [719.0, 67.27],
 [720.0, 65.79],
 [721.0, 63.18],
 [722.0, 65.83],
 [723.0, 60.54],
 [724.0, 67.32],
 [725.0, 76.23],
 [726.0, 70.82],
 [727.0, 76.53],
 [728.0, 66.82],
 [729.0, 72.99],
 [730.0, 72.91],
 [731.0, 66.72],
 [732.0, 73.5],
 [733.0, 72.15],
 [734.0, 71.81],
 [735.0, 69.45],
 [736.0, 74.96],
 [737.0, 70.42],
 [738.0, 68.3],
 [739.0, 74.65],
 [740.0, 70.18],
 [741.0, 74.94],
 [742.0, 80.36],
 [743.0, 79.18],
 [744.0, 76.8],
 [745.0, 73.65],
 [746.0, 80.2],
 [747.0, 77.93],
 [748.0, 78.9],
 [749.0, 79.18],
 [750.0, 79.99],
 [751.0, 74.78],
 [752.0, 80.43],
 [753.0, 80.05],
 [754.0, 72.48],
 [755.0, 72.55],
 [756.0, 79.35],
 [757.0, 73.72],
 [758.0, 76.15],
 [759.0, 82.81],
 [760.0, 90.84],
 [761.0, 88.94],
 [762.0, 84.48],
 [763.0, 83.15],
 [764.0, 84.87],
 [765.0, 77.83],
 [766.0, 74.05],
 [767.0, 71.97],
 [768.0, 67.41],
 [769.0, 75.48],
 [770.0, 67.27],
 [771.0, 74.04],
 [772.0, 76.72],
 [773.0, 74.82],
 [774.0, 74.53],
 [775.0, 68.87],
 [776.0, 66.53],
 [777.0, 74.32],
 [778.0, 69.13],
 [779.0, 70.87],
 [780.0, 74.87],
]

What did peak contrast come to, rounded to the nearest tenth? 5.1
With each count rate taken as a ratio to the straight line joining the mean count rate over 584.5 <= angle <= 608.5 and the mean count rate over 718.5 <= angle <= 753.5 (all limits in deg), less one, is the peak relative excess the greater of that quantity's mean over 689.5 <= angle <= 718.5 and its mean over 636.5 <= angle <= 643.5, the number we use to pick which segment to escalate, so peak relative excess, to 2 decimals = 0.17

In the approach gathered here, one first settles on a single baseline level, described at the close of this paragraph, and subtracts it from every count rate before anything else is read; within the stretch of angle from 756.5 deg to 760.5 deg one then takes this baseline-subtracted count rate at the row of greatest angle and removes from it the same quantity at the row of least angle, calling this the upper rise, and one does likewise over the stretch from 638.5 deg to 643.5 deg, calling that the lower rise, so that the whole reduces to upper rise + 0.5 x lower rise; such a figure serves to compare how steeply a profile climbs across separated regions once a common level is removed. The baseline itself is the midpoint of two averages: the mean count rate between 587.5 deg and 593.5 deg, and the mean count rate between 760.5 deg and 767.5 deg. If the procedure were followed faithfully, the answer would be 13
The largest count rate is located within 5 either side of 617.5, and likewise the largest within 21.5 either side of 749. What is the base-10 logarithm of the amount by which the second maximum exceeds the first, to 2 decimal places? 0.82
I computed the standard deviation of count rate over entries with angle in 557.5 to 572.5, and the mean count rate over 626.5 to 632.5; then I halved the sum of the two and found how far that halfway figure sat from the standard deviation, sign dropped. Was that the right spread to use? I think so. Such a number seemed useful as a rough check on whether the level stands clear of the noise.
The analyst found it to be 39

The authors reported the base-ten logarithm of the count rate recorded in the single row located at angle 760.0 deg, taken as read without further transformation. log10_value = 1.96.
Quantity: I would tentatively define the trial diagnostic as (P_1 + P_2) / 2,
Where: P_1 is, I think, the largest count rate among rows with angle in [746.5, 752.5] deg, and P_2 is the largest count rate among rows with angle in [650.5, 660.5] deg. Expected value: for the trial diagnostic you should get 81.0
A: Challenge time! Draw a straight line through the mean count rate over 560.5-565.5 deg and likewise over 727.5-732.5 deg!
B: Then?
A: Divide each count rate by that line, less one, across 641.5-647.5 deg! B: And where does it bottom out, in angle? 646.0 deg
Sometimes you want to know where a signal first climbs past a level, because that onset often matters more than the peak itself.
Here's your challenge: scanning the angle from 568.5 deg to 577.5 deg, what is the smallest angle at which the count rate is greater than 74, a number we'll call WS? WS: 569.0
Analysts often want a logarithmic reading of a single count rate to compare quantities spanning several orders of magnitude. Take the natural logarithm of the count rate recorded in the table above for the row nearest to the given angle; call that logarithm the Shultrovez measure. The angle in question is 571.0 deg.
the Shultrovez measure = 4.48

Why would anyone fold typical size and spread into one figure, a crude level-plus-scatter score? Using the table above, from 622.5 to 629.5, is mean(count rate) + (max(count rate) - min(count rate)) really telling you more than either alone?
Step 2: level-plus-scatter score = 93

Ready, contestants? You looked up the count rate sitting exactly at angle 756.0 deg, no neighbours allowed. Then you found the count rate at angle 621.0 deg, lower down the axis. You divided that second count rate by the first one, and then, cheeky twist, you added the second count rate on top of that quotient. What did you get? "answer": 80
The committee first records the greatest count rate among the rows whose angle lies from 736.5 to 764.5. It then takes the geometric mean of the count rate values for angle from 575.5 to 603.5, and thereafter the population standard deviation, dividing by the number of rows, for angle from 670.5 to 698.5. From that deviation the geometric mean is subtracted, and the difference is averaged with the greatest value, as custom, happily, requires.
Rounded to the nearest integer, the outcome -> 12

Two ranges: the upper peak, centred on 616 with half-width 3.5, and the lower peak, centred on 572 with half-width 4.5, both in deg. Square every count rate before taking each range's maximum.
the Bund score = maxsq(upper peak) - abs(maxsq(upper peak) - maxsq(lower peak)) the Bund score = 1180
